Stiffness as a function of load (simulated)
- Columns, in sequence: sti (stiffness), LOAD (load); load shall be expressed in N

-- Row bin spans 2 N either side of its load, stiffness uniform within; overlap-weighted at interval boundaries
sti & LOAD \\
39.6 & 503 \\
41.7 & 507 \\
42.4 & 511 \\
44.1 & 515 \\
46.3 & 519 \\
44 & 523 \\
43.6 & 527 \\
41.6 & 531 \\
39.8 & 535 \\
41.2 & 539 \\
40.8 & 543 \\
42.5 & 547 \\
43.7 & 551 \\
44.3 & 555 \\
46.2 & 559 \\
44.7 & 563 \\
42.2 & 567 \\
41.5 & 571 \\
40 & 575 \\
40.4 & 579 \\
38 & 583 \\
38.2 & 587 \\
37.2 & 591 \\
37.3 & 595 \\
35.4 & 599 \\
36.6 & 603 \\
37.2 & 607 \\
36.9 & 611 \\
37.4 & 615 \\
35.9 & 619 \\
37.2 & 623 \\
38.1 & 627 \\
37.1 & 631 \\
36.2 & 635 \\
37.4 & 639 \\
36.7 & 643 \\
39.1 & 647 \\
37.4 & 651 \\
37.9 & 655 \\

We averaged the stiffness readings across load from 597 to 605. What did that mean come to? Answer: 36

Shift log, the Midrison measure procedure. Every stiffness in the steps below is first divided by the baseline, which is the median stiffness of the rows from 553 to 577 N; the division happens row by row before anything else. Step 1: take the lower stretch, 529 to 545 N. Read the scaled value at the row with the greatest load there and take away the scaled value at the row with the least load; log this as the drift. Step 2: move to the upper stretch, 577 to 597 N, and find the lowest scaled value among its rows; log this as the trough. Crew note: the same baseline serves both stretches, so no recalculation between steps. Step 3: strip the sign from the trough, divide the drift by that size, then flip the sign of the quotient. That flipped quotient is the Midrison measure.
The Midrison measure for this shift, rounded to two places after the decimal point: 0.02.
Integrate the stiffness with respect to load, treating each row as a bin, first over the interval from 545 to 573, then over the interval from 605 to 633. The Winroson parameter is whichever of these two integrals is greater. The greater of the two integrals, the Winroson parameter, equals 1220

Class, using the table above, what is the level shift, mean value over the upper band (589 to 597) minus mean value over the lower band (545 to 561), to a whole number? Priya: -7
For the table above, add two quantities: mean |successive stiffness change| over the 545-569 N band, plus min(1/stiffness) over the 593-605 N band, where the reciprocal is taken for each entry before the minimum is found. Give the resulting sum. 1.6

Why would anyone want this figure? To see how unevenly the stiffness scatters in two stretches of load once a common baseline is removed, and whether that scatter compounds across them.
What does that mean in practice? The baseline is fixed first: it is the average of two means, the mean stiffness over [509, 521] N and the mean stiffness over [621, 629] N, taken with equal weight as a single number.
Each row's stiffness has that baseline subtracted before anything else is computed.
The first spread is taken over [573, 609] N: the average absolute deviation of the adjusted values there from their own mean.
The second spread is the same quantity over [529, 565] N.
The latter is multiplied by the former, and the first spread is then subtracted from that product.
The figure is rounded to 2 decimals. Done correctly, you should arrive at 0.89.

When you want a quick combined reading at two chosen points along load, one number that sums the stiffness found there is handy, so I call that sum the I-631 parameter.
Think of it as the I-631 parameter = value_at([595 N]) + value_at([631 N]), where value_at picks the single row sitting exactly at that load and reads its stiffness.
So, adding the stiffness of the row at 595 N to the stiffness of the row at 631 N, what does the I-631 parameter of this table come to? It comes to 74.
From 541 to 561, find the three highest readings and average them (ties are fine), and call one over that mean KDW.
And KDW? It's 0.0224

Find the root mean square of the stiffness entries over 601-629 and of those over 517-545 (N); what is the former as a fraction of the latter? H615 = 0.871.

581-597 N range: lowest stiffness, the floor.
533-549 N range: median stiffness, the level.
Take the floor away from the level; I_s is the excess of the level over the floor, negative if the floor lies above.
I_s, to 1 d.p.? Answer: 3.8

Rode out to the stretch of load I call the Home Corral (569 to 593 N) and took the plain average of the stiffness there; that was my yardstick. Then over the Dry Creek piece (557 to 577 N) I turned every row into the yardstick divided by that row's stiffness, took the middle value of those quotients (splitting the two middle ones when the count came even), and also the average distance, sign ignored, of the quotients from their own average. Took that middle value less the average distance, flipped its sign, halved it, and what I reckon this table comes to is -0.44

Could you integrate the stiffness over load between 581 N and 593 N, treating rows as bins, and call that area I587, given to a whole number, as 454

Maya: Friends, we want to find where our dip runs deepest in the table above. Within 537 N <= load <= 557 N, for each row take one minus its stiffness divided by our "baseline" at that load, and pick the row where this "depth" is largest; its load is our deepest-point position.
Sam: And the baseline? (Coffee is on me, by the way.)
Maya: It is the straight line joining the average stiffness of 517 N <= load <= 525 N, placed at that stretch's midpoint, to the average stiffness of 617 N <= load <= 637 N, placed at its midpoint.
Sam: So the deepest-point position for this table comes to 543 N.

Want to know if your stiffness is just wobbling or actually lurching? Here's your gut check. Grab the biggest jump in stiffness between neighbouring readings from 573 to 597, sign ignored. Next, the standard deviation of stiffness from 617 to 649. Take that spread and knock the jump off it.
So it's -1.4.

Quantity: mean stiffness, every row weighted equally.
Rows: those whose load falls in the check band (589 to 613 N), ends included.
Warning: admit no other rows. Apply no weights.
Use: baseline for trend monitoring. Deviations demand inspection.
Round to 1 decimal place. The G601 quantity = 36.8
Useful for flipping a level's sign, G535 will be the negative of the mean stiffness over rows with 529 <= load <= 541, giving -40.9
